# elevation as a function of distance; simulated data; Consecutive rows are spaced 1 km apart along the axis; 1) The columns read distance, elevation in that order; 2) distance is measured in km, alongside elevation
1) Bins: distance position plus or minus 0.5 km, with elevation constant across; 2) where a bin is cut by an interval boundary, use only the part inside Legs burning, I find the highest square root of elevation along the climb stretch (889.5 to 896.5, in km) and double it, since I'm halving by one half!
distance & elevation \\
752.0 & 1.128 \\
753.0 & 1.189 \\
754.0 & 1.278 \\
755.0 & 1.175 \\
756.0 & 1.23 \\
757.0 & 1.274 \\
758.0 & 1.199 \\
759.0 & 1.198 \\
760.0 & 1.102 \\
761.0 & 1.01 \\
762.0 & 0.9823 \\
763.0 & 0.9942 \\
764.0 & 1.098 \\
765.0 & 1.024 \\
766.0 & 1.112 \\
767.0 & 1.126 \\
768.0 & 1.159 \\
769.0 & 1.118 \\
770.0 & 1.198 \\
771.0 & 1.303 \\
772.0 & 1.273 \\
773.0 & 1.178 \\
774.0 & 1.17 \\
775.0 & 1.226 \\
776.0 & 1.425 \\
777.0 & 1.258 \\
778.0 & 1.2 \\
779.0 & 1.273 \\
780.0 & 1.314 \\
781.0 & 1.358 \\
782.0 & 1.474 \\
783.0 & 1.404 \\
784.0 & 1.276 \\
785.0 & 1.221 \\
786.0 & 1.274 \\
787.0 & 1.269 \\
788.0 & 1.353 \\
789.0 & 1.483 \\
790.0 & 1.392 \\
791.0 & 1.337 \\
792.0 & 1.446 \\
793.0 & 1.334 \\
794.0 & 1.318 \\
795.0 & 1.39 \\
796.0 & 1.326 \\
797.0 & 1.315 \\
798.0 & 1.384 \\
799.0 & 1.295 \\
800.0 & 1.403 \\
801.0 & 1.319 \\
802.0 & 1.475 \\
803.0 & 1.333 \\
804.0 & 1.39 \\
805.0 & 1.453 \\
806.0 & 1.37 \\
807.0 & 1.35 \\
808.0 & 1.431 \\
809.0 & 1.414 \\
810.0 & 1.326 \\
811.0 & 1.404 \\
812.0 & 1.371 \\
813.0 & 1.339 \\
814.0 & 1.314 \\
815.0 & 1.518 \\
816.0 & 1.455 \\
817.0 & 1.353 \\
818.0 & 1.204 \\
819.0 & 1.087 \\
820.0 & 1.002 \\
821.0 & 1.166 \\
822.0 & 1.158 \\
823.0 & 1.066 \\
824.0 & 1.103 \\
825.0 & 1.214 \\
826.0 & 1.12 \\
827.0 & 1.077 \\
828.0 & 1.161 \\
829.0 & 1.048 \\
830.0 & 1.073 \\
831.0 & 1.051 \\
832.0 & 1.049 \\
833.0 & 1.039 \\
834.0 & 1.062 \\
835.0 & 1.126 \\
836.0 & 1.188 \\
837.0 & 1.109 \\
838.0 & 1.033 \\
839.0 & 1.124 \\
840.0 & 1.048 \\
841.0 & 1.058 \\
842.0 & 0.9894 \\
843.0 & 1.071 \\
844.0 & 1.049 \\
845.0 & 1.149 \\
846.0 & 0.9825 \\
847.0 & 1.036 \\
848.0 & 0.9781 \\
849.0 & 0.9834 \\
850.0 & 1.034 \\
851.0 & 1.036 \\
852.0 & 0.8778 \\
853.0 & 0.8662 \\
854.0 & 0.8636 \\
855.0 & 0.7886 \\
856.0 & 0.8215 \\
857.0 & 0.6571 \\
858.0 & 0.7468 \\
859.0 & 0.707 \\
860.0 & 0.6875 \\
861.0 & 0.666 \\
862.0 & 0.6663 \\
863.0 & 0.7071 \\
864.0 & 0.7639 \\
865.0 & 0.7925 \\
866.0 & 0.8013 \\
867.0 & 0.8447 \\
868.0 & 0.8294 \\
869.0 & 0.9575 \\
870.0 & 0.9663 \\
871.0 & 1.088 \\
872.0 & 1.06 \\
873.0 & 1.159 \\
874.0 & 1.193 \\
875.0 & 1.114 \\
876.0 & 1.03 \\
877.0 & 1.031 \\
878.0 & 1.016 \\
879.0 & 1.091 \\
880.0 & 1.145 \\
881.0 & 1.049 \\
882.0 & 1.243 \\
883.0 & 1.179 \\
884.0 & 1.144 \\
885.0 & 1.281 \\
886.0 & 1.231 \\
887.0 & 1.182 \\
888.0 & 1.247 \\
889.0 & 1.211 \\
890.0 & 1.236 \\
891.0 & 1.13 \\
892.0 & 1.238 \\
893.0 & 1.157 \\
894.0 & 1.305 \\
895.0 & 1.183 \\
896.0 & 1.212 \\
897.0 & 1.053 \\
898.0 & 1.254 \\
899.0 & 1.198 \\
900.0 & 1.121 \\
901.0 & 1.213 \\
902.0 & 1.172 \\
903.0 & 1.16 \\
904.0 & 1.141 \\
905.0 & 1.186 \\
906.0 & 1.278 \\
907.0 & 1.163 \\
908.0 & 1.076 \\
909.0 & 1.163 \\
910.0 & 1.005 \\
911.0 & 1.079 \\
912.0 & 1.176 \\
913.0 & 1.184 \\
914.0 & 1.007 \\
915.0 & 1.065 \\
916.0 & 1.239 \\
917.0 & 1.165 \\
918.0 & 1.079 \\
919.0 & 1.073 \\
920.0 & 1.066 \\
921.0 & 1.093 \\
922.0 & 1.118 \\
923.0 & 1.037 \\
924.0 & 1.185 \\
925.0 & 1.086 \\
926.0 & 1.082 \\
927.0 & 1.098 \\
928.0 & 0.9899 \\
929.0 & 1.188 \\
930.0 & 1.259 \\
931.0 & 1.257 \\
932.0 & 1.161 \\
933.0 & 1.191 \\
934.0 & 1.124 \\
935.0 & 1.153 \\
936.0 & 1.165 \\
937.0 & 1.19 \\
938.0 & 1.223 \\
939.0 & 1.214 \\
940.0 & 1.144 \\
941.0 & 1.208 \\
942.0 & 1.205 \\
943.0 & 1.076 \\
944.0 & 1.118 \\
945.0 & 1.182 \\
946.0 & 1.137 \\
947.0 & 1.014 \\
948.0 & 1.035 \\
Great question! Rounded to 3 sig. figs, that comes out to 2.28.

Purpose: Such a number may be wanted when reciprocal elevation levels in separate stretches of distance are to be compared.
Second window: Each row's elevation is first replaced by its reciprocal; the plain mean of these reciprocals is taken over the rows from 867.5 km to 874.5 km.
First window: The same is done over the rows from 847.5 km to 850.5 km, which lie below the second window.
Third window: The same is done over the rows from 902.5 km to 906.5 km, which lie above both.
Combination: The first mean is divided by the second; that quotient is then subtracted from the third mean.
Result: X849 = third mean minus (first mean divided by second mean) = -0.18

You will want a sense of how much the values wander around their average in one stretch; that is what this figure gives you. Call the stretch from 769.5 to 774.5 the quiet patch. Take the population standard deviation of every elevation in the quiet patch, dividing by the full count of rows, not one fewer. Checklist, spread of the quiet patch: 0.0536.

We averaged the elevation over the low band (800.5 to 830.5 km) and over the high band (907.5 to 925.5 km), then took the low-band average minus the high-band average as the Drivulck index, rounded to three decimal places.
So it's 0.164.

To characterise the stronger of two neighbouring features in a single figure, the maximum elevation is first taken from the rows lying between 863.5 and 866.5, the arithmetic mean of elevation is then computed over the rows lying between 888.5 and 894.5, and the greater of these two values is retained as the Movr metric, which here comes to 1.21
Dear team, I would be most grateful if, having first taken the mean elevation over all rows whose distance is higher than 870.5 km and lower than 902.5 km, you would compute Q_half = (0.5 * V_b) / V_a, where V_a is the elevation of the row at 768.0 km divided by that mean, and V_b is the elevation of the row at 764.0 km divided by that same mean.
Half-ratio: 0.47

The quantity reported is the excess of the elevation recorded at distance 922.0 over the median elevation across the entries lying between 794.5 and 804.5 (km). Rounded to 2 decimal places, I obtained -0.24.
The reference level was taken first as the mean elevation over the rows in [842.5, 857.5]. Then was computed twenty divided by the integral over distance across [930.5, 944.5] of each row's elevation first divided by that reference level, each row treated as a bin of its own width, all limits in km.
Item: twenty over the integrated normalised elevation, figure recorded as 1.152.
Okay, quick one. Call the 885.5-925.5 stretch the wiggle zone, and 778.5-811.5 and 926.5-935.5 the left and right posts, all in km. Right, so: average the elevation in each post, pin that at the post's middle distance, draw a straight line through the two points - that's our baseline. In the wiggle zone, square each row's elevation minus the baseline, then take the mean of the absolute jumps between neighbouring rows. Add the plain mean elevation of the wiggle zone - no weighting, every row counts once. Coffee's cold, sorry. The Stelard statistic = 1.163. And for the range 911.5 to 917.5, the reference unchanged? 1.152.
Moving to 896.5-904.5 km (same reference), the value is 1.170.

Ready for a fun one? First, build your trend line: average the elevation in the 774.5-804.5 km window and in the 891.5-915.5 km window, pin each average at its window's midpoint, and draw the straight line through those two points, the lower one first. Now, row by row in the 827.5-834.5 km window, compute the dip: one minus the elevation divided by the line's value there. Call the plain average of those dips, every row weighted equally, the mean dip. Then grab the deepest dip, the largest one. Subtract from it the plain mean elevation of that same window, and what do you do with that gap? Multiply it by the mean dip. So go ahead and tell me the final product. -0.14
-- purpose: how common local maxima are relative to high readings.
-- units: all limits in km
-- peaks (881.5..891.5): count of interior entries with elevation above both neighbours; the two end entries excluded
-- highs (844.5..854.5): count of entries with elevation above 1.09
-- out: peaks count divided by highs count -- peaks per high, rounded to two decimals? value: 3.00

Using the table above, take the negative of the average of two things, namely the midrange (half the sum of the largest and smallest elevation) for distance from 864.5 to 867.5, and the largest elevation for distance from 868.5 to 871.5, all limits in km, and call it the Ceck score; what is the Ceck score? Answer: -0.953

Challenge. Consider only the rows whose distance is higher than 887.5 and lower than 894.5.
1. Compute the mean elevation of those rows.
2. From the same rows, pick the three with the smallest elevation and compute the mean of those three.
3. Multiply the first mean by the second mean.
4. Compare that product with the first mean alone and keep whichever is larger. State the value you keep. 1.42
